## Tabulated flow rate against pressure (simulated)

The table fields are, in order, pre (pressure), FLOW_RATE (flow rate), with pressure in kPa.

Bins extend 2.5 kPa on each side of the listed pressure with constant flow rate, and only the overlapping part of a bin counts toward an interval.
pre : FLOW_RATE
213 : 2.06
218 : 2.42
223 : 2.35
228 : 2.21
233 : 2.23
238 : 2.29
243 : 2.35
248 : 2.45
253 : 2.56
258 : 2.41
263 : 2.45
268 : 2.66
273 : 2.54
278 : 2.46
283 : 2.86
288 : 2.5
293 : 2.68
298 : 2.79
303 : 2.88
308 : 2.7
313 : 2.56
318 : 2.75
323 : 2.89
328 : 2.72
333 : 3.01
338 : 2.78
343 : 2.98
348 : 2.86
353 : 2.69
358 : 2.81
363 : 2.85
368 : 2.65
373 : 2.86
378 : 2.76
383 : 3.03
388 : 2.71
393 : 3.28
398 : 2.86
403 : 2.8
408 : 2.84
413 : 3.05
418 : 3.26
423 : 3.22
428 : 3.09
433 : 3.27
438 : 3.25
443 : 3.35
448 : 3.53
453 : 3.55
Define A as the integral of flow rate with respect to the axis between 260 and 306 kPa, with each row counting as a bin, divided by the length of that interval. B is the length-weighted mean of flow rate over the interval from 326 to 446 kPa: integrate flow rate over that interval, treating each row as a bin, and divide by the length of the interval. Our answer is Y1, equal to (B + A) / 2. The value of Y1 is 2.80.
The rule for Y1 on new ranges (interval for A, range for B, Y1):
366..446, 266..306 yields 2.85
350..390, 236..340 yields 2.72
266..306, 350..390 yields 2.73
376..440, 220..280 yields 2.72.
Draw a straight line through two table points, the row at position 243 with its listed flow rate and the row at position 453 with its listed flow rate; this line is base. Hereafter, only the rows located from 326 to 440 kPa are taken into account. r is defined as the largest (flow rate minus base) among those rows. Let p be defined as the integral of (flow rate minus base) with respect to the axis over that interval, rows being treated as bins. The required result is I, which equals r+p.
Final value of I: -23.8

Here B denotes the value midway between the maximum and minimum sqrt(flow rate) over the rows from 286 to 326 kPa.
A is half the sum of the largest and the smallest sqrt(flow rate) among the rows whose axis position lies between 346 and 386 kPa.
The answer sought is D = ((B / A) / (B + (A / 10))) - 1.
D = -0.462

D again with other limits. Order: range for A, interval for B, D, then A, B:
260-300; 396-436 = -0.438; 1.63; 1.74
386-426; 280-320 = -0.477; 1.73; 1.64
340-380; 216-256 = -0.462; 1.68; 1.54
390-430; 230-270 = -0.484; 1.74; 1.56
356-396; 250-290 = -0.474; 1.72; 1.62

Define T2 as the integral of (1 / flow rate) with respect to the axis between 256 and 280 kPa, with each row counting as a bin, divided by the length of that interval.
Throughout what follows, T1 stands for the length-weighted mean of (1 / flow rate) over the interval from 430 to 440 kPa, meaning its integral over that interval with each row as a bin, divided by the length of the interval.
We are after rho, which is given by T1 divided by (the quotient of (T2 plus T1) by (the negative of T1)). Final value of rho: -0.13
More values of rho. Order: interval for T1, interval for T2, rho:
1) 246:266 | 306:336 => -0.21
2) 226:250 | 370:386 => -0.24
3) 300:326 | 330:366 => -0.18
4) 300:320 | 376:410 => -0.19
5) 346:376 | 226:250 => -0.16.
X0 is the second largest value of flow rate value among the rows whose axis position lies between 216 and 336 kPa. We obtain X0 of 2.89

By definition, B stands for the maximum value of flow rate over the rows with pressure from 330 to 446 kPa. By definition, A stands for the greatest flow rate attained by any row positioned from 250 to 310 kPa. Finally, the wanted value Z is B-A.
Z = 0.5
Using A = 2.88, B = 3.35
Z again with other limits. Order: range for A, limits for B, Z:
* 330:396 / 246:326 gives -0.4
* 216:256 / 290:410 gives 0.7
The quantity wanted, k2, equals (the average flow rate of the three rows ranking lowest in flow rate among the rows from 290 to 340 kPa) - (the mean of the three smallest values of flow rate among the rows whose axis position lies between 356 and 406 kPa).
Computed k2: -0.1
